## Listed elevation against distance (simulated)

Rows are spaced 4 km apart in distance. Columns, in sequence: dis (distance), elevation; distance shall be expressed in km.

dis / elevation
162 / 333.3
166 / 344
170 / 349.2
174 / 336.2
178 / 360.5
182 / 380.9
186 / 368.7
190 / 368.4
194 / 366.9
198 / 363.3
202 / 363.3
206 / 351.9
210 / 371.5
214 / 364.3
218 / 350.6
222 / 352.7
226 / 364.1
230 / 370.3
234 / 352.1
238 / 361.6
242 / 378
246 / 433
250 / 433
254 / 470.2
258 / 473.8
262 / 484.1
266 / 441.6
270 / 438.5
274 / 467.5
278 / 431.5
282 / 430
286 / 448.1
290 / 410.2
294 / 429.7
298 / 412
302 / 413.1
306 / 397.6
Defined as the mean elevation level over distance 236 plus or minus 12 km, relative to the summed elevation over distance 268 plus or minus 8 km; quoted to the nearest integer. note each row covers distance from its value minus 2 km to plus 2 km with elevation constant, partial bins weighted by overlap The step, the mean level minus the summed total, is -1455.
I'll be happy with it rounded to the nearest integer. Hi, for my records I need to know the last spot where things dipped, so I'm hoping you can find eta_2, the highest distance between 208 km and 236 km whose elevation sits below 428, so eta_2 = 234 km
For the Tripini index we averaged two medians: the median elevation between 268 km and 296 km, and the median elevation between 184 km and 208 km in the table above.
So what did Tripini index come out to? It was 398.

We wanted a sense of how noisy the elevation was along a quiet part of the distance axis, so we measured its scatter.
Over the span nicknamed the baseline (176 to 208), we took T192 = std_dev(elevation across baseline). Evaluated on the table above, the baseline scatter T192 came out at 8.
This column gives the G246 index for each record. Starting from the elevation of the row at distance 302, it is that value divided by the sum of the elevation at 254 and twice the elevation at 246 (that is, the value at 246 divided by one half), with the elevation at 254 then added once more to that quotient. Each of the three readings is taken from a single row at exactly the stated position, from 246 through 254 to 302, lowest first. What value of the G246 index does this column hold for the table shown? 471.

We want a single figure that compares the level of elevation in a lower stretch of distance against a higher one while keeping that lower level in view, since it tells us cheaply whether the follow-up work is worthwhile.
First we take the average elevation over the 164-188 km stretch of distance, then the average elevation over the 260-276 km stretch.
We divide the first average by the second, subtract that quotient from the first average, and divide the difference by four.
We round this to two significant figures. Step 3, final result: 89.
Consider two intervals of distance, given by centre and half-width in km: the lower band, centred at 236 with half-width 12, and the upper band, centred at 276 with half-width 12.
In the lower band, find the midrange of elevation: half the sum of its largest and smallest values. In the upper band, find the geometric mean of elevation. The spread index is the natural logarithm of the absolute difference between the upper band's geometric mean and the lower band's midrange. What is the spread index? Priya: 3.9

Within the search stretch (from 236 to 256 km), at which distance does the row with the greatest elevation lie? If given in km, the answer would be 254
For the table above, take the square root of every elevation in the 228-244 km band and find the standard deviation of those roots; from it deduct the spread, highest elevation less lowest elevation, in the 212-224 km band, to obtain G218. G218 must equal -13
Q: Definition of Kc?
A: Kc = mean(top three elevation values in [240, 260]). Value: 459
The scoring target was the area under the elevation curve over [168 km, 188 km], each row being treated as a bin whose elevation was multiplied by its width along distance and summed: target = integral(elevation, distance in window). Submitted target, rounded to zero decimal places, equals 7182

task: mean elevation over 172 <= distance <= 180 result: 348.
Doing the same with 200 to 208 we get 358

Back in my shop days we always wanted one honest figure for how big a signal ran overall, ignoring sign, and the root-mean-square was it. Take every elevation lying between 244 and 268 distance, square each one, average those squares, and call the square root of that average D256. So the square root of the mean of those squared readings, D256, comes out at 456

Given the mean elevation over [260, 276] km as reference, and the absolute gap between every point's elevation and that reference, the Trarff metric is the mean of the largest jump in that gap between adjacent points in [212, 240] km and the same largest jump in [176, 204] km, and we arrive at 19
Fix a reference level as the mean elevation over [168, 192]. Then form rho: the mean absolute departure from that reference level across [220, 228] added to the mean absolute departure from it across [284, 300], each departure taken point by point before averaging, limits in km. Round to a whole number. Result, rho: 70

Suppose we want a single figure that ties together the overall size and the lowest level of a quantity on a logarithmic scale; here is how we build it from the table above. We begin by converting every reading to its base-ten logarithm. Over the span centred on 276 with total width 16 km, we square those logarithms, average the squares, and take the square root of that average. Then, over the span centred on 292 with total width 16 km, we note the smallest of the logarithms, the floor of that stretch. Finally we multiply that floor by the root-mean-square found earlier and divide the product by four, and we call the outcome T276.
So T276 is 1.73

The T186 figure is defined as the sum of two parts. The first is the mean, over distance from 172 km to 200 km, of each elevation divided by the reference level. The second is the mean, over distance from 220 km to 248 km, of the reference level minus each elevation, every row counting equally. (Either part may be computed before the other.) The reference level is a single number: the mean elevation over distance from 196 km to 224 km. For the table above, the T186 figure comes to -12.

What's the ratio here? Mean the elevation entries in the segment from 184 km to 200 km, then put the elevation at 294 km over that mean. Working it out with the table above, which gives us 1.17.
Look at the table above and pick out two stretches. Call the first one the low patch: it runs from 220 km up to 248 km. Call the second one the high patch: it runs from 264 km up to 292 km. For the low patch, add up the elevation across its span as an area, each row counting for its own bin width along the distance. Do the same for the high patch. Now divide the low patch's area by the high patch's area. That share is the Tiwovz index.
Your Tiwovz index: 0.85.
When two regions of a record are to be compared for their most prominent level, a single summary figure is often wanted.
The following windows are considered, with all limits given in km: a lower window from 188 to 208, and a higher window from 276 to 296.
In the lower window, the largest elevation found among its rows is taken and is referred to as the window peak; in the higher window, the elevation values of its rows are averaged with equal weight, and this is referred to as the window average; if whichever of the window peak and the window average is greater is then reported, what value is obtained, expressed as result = 430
